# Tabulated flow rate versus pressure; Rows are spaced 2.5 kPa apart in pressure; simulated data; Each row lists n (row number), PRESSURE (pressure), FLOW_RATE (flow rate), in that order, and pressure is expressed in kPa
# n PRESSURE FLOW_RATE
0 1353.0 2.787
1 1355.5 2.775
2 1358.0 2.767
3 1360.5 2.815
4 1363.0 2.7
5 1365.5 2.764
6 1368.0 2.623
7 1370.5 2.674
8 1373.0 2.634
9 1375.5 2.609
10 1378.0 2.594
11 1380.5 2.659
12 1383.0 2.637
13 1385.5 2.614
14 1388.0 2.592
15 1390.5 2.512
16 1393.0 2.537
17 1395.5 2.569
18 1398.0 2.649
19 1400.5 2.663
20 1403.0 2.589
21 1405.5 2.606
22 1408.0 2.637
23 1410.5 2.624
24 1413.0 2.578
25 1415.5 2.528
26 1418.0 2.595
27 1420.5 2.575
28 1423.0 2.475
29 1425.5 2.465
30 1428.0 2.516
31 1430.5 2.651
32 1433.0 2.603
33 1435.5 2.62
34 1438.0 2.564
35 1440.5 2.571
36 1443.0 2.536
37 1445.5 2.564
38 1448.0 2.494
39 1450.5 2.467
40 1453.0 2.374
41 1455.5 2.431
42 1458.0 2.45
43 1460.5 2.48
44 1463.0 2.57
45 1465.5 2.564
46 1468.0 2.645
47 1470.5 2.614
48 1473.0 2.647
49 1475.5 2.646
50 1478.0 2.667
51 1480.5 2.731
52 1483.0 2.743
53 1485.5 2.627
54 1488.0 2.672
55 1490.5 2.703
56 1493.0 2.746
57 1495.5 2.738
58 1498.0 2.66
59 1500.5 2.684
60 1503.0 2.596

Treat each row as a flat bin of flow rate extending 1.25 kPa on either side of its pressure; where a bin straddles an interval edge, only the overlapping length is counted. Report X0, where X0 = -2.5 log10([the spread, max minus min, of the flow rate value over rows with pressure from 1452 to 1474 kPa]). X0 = 1.4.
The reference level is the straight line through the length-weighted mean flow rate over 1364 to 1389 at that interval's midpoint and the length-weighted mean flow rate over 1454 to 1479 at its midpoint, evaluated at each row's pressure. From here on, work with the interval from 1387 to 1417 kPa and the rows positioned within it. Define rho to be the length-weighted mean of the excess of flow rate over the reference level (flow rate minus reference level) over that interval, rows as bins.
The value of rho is -0.030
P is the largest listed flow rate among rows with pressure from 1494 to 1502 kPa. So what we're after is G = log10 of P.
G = 0.437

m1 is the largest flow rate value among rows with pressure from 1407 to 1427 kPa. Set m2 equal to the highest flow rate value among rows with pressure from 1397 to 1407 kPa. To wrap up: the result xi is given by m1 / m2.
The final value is 0.99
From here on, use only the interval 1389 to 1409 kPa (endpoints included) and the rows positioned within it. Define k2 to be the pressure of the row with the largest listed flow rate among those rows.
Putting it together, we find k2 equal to 1400.5 kPa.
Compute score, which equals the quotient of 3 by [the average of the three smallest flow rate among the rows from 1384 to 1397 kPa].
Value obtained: 1.18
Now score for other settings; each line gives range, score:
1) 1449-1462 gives 1.24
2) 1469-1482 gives 1.14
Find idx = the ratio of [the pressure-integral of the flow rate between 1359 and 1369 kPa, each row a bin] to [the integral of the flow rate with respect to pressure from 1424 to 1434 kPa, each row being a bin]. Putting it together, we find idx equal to 1.07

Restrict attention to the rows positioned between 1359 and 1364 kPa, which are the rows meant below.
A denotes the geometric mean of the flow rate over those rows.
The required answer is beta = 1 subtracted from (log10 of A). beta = -0.560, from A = 2.76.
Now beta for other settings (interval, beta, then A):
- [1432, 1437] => -0.583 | 2.61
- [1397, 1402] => -0.576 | 2.66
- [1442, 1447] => -0.593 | 2.55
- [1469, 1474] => -0.580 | 2.63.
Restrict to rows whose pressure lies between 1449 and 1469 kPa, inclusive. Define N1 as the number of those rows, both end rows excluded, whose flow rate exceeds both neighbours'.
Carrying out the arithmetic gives 1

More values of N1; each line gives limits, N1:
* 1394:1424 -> 3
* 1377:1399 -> 1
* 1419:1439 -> 2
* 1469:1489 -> 2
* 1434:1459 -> 2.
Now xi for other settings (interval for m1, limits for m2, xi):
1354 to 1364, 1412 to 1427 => 1.08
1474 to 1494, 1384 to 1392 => 1.05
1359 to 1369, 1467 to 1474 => 1.06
